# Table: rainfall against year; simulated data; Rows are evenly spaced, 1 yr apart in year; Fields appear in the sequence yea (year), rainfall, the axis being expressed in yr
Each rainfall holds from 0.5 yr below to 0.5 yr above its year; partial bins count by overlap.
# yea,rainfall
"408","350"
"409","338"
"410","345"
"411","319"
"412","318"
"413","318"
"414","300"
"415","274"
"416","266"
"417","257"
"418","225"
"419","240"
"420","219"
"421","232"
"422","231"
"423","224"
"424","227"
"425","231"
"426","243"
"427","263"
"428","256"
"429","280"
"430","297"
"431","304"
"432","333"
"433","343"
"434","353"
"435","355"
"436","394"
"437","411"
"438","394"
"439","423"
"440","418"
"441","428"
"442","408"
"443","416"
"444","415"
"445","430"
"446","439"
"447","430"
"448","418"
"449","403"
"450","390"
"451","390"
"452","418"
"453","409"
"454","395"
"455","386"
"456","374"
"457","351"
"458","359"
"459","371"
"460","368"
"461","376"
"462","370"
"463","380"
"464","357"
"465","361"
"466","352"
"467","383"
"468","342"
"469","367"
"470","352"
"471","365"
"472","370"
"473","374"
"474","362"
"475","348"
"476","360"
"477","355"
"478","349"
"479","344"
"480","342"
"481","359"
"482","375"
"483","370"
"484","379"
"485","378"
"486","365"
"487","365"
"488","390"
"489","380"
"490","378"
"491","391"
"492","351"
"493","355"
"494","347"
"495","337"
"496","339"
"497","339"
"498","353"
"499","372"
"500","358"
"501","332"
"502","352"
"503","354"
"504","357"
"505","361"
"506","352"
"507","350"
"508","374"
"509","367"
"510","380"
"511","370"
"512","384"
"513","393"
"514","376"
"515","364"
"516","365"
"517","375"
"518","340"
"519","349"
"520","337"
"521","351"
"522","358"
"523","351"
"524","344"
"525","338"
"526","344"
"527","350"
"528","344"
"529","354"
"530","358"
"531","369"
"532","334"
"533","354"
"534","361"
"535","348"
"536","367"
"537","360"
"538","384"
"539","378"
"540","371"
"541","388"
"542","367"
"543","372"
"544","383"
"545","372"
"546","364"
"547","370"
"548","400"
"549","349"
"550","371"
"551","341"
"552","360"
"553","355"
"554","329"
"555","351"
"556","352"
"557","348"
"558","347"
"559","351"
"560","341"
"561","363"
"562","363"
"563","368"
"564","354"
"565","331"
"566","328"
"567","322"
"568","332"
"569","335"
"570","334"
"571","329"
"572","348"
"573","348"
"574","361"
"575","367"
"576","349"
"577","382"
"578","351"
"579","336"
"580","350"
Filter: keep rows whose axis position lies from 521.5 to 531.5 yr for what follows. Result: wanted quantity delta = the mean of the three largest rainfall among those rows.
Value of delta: 362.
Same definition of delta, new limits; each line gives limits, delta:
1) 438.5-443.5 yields 423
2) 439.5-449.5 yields 433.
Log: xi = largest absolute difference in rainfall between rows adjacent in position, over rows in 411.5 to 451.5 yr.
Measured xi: 39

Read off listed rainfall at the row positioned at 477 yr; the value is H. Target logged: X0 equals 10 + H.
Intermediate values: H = 355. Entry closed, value 365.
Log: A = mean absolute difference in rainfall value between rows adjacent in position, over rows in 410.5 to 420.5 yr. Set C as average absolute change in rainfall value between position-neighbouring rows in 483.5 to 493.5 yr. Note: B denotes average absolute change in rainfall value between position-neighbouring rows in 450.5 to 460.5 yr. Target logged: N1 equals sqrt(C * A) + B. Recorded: 26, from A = 14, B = 13.1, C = 12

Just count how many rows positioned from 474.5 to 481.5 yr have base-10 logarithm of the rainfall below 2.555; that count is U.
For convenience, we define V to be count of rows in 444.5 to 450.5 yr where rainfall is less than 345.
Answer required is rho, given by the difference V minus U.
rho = -5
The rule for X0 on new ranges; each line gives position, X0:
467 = 393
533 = 364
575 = 377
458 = 369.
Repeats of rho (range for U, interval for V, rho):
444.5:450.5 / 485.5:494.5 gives 0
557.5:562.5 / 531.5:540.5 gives -2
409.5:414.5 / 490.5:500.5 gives -2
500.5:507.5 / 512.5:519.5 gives -5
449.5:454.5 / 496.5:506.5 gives 2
